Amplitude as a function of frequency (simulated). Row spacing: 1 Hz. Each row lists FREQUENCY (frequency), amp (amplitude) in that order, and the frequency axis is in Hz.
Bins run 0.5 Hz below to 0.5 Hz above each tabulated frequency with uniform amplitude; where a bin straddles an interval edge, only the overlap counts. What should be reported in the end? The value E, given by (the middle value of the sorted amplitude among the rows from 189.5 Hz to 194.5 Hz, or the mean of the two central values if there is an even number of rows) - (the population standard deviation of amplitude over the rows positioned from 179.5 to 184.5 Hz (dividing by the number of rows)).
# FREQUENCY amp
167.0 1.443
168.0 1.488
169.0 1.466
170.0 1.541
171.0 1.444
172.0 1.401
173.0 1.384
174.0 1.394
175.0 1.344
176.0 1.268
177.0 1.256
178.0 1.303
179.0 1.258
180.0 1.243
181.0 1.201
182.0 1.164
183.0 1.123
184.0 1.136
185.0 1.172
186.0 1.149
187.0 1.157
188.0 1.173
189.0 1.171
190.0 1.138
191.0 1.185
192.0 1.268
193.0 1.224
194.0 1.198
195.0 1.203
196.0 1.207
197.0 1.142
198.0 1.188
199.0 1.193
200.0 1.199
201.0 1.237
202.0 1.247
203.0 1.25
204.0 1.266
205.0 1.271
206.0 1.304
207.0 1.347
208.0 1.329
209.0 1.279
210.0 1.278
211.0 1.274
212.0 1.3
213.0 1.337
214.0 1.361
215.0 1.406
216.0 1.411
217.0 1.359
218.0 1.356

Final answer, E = 1.15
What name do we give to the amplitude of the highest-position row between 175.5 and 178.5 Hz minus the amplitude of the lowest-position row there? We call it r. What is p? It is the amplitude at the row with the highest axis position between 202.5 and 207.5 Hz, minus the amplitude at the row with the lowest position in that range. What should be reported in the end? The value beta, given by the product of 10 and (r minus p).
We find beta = -0.6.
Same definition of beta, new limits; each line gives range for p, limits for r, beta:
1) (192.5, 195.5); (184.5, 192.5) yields 1.2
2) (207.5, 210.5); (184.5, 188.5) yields 0.5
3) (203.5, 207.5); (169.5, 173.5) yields -2.4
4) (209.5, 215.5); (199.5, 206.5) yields -0.2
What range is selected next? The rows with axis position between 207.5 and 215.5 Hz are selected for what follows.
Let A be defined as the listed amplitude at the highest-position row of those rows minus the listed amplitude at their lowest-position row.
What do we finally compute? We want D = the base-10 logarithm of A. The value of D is -1.11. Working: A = 0.08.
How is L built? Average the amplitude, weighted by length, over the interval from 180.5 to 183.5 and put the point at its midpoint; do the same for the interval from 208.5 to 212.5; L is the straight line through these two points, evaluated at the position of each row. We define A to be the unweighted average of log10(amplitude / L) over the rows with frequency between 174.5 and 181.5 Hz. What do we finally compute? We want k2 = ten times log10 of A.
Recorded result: -13.6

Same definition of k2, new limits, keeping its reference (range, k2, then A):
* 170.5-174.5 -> -10.1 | 0.10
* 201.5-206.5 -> -23.8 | 0.00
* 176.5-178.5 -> -13.1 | 0.05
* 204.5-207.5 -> -18.4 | 0.01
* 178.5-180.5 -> -14.5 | 0.04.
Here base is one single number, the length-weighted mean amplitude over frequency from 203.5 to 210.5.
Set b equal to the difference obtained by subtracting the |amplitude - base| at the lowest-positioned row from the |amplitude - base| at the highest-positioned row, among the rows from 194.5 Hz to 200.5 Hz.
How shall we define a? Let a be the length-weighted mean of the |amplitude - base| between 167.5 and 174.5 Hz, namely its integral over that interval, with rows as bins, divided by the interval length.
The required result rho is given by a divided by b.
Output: 37.3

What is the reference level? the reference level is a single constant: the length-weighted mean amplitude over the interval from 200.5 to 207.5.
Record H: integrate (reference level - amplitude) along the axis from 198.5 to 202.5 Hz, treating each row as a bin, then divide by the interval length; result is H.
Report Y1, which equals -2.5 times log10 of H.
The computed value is 3.14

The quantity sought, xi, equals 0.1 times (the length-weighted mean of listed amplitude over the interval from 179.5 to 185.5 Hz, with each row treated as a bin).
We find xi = 0.117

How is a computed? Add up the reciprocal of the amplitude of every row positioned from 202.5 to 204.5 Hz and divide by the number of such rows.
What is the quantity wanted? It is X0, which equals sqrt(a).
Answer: 0.892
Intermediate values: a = 0.79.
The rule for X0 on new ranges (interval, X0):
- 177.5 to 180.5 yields 0.888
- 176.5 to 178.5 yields 0.884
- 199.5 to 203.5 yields 0.901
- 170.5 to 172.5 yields 0.839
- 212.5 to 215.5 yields 0.855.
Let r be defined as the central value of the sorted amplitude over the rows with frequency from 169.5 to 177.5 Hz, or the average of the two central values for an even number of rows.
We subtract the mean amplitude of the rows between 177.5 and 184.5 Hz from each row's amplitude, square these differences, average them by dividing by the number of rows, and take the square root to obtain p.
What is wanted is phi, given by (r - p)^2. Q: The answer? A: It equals 1.8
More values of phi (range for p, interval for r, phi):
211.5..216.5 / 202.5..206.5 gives 1.5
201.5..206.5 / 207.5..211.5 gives 1.6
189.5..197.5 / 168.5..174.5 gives 1.9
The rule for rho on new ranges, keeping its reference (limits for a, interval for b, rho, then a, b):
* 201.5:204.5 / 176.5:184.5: 0.3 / 0.042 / 0.120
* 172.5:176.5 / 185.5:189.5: -3.0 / 0.065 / -0.022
